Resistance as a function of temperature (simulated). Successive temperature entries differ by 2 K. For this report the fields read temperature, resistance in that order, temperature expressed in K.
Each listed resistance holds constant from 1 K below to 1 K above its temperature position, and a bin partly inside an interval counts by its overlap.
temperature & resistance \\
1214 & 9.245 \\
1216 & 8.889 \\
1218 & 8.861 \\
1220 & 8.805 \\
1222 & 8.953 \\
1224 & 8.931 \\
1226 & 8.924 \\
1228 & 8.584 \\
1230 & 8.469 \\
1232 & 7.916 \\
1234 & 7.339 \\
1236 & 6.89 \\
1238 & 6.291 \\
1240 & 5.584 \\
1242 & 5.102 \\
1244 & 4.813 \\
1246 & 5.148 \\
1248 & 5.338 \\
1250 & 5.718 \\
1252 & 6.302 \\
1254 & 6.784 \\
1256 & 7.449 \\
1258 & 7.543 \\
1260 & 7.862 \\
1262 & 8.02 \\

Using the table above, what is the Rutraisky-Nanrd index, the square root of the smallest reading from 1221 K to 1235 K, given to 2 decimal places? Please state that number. 2.71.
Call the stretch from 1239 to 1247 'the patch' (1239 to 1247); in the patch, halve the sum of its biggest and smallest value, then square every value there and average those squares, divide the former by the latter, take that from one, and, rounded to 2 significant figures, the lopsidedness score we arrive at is 0.81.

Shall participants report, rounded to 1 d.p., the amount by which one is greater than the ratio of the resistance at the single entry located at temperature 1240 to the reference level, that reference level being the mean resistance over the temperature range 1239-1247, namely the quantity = -0.1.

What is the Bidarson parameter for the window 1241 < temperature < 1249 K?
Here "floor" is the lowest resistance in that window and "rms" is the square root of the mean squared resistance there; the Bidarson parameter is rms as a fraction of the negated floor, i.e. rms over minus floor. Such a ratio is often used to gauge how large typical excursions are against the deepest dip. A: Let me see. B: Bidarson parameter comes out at -1.06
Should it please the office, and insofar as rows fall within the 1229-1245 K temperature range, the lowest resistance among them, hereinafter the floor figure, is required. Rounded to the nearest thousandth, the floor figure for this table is 4.813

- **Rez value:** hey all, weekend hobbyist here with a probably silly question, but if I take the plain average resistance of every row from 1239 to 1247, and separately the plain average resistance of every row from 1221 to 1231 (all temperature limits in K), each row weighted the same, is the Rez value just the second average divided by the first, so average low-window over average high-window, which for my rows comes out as 1.7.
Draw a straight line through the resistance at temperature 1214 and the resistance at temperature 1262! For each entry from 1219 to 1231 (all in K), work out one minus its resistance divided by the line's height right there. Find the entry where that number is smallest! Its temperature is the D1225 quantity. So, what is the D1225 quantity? 1226 K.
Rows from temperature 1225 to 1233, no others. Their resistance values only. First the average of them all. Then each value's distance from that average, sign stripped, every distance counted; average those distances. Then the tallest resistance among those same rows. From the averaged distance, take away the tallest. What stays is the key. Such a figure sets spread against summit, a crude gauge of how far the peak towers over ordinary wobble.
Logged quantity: -8.6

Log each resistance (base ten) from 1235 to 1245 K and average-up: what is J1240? 0.75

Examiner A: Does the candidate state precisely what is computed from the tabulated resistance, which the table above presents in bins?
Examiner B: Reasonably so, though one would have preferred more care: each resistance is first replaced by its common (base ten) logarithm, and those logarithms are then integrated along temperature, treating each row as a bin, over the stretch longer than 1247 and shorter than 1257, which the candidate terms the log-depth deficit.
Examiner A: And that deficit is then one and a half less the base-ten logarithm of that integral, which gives 0.60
